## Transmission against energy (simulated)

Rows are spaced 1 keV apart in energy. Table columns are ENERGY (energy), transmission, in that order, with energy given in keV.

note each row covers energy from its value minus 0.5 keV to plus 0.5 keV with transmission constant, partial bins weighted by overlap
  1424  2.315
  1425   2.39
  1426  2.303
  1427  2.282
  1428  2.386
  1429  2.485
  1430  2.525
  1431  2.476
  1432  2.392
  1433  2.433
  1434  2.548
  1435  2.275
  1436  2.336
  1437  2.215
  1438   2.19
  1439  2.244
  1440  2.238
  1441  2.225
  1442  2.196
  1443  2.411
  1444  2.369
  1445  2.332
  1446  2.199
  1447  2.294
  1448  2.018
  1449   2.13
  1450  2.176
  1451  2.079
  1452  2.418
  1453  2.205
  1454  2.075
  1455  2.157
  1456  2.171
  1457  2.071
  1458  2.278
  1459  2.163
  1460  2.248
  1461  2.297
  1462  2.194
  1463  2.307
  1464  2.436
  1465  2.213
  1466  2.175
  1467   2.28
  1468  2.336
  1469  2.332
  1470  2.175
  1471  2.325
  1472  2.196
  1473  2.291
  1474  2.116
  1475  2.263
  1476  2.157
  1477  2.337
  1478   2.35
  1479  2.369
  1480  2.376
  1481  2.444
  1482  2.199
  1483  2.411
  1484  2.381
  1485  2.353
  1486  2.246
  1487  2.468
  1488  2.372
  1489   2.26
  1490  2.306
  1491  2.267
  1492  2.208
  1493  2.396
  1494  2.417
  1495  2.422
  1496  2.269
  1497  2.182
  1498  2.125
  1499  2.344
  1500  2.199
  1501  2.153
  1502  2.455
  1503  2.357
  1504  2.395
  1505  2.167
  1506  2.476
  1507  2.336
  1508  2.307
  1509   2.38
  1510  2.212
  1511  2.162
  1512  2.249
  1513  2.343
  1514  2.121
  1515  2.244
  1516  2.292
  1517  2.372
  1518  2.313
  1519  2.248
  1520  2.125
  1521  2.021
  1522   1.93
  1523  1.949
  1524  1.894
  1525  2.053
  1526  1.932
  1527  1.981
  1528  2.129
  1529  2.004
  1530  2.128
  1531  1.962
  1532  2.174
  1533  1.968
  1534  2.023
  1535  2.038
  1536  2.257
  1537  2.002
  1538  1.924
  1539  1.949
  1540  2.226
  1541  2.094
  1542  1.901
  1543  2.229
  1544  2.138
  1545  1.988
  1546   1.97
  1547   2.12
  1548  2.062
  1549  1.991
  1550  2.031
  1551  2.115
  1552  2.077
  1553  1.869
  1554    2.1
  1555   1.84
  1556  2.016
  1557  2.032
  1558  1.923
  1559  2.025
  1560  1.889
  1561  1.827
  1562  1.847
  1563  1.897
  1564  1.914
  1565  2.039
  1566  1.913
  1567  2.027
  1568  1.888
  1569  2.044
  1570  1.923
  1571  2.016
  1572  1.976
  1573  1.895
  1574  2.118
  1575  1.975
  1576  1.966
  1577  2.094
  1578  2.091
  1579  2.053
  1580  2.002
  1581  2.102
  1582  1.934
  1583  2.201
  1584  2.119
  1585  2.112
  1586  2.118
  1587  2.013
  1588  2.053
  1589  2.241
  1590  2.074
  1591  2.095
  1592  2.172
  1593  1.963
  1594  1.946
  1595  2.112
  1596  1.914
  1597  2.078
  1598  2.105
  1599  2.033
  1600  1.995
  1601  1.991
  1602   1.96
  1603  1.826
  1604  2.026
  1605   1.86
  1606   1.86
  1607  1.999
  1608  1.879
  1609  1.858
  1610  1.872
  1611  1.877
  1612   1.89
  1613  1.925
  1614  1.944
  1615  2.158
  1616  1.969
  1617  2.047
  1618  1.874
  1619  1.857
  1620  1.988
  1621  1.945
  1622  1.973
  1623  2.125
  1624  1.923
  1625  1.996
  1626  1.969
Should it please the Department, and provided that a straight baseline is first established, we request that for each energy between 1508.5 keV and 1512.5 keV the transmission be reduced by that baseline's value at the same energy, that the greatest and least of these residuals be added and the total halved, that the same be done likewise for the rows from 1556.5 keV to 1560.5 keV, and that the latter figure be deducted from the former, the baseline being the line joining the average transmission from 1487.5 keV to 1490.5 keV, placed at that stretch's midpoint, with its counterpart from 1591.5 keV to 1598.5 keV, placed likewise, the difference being 0.19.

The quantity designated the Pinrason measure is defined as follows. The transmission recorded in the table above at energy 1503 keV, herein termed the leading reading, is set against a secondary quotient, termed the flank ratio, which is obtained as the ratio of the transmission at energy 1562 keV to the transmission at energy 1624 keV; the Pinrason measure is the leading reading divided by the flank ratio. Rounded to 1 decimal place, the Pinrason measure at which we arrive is 2.5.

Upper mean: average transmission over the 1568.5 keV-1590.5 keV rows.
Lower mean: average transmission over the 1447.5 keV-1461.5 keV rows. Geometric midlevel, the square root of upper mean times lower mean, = 2.11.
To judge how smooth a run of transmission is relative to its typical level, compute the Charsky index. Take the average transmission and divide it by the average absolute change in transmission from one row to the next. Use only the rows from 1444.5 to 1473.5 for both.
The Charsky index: 18.4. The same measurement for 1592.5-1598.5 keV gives 17.7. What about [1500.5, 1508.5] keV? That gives 14.3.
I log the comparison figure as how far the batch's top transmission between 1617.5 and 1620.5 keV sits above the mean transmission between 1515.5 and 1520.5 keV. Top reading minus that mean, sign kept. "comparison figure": -0.28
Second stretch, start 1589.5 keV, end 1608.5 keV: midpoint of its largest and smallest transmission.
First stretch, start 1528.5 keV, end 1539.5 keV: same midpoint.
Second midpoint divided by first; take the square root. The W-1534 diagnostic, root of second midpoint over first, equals 0.978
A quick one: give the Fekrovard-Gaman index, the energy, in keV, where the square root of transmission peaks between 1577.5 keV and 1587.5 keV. 1583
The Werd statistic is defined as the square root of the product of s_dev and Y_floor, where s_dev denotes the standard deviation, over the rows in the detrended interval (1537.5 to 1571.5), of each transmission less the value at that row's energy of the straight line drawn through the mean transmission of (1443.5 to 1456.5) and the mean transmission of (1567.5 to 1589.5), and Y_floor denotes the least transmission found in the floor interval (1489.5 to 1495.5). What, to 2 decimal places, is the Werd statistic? 0.47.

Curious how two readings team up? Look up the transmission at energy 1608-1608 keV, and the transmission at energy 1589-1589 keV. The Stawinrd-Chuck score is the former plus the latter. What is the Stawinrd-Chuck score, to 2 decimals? 4.12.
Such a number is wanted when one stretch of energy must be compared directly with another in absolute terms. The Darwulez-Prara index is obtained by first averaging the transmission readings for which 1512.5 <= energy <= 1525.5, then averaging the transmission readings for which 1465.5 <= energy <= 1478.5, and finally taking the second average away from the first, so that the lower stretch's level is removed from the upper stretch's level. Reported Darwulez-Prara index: -0.11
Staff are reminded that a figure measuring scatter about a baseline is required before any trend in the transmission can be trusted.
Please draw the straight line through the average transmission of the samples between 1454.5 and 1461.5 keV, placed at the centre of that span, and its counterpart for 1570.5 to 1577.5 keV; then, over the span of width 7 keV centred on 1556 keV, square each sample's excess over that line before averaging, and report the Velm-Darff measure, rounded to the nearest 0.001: 0.012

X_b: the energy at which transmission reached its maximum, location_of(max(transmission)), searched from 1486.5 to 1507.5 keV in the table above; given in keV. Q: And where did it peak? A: 1506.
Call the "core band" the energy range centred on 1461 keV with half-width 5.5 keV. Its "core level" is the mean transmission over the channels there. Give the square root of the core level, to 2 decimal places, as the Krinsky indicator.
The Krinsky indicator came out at 1.49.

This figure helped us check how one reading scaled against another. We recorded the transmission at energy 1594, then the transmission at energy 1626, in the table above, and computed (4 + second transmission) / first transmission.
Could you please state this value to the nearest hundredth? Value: 3.07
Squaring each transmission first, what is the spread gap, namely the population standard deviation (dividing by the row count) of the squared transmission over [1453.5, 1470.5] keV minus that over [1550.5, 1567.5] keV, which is 0.05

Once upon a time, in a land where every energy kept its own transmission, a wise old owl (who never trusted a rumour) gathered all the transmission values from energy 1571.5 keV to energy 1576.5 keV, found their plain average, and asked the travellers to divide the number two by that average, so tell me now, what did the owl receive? 1.01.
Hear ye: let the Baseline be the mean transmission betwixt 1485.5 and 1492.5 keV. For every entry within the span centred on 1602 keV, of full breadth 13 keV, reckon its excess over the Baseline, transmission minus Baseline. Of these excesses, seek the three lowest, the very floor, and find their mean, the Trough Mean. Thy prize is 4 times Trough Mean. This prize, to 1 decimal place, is -1.8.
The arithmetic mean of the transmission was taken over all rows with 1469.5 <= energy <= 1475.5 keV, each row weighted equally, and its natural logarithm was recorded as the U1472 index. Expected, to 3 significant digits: 0.801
